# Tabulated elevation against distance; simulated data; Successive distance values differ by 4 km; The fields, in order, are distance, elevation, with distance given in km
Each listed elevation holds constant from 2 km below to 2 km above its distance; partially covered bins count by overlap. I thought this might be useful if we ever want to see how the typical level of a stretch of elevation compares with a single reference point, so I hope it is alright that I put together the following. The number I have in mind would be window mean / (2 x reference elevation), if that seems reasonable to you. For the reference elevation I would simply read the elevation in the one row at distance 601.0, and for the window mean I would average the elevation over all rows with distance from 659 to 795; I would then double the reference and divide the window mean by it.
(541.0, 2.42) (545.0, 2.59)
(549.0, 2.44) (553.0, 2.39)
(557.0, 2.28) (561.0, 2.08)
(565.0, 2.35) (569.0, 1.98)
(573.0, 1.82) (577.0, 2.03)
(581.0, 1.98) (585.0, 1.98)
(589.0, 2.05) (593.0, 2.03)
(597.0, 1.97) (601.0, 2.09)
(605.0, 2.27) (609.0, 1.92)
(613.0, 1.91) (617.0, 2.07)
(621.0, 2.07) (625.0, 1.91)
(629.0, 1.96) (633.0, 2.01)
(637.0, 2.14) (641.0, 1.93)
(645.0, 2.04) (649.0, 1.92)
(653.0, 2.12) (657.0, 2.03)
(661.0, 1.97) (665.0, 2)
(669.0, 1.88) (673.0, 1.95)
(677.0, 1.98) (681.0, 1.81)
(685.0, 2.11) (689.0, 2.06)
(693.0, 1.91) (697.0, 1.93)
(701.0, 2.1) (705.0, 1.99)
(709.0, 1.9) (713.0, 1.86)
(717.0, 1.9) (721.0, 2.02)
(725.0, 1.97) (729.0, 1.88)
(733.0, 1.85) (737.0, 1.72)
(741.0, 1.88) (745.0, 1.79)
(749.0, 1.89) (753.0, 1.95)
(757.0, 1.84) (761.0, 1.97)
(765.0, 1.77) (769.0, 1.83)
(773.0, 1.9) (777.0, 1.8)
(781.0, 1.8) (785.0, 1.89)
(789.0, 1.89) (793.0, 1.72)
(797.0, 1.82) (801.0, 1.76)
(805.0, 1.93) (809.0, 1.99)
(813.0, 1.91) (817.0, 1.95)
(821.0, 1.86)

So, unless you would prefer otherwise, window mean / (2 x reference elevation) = 0.455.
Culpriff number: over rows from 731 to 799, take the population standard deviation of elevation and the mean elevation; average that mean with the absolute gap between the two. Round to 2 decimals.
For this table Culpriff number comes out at 1.81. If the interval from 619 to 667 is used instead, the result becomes 1.97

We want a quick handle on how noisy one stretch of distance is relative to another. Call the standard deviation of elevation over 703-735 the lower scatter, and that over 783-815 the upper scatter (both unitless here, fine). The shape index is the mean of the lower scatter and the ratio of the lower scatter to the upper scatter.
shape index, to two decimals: 0.38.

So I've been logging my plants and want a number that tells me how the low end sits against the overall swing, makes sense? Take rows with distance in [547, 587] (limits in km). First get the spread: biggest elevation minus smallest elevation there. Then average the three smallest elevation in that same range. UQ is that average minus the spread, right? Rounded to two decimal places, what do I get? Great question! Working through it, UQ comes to 1.31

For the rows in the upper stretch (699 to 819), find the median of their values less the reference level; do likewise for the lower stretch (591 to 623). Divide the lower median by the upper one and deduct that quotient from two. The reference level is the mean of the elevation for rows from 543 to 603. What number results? 1.65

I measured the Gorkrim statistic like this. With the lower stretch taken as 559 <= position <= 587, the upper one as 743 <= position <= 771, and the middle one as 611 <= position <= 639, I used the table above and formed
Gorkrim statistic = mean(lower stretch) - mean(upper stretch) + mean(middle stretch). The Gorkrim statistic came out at 2.18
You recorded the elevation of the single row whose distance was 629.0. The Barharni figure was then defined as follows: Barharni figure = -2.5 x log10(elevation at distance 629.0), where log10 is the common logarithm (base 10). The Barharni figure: -0.73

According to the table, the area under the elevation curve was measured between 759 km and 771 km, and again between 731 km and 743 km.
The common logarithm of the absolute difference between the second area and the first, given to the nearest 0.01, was -0.32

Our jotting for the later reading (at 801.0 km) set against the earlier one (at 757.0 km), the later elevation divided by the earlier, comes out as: 0.96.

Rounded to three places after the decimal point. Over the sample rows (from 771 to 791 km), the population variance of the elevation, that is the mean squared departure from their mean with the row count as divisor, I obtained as 0.002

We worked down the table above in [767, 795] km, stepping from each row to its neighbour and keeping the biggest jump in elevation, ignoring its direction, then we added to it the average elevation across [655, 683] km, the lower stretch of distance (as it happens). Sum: 2.12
